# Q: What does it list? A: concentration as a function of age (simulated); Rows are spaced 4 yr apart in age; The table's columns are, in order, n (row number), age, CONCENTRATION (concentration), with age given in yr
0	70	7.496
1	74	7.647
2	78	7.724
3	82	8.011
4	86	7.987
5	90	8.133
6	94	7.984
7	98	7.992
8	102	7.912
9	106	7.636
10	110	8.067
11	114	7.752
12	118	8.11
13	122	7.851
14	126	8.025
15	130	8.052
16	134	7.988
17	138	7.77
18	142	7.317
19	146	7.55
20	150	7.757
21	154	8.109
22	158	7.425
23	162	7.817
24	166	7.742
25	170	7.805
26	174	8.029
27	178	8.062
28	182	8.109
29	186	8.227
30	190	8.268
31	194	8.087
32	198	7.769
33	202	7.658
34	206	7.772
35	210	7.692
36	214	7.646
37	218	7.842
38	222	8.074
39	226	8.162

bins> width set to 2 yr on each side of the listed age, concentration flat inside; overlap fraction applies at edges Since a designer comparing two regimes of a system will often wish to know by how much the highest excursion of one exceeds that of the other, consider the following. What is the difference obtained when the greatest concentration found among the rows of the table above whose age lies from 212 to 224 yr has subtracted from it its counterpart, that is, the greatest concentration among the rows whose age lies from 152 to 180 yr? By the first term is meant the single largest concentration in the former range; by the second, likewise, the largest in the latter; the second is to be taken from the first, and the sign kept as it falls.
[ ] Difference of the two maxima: 0.0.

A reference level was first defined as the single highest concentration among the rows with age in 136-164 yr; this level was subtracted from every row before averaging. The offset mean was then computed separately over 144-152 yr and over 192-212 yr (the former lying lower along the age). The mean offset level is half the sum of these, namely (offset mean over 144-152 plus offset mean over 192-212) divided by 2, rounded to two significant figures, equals -0.38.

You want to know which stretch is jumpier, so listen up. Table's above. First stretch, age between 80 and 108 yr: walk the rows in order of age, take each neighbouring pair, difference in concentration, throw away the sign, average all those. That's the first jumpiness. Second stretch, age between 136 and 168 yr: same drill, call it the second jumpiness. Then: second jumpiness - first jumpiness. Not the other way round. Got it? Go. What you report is 0.23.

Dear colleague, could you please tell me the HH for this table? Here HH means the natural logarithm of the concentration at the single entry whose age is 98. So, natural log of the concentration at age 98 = 2.078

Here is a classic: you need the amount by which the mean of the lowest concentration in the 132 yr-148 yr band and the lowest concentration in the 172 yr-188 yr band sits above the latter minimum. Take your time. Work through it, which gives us -0.4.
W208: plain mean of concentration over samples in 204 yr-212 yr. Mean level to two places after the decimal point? 7.73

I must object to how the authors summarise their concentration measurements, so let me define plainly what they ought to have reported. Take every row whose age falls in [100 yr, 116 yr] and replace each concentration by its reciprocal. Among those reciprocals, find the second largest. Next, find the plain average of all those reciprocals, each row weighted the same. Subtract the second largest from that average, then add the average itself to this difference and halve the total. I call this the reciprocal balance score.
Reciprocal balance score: 0.0631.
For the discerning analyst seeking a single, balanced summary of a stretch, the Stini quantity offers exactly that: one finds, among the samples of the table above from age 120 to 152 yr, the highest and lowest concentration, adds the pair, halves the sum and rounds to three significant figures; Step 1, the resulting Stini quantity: 7.68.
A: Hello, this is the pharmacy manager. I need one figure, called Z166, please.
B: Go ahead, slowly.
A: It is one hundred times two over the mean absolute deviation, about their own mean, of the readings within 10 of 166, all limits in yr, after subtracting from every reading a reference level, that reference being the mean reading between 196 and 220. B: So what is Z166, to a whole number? 1388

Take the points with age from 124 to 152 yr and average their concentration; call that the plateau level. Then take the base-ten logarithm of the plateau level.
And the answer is 0.8910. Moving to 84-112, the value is 0.9008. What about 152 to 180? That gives 0.8952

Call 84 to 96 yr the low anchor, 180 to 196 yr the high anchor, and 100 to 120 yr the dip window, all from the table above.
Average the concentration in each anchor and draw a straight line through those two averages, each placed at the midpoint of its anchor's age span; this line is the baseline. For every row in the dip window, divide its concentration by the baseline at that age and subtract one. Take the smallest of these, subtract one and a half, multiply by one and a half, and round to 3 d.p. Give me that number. -2.328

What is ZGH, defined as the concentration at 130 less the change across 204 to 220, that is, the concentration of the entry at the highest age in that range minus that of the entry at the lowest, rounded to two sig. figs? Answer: 8.0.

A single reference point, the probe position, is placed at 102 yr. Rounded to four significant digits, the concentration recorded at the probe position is 7.912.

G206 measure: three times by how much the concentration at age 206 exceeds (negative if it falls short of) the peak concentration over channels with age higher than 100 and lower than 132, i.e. -1.0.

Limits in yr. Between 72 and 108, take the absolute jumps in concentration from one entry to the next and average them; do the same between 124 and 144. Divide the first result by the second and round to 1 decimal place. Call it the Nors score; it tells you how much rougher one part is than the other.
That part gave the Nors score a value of 0.7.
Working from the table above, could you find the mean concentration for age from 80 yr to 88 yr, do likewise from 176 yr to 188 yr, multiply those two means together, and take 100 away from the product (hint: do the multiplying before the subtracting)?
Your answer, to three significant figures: -34.9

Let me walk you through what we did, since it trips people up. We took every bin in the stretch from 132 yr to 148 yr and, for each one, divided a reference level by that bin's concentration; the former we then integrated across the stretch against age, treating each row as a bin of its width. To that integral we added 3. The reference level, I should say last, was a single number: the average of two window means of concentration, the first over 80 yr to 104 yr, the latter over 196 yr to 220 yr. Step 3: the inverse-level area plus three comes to 19.5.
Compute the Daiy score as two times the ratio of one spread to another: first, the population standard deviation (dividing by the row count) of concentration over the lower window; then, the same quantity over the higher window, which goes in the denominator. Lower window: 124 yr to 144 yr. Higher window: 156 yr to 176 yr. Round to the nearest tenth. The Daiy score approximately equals 2.8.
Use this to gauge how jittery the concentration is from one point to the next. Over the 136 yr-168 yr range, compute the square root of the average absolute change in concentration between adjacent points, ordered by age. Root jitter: 0.59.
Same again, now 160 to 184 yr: 0.30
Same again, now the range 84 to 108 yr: 0.36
